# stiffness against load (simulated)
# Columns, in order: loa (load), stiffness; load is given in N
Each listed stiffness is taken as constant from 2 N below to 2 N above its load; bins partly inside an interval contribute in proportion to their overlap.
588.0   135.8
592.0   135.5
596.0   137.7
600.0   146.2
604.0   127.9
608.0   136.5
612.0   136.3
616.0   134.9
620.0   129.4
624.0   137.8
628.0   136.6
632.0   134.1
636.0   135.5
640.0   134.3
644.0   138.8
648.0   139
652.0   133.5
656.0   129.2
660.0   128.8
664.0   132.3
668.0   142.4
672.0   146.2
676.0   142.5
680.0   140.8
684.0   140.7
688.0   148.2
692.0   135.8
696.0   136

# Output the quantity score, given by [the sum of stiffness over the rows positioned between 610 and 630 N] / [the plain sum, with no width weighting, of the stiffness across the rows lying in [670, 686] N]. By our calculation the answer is 1.2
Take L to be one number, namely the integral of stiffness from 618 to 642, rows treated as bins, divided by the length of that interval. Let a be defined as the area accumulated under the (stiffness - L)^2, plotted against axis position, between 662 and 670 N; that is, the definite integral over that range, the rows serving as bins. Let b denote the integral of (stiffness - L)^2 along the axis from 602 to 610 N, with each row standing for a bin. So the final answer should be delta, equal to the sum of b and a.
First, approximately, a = 264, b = 195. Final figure 458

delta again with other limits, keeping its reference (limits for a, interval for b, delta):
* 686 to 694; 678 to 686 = 1045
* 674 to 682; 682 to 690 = 1288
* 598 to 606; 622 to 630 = 773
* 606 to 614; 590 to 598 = 67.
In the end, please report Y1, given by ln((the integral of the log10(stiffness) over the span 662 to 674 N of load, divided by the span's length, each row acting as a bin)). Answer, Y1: 0.764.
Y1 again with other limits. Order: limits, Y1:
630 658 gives 0.756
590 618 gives 0.758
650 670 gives 0.753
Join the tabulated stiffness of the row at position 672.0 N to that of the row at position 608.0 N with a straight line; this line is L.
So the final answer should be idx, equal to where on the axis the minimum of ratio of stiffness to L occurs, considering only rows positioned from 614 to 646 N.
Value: 620.0 N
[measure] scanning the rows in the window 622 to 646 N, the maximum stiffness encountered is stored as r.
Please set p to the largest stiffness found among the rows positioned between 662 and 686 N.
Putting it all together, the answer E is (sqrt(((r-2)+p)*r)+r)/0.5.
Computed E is 674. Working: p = 146.2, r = 138.8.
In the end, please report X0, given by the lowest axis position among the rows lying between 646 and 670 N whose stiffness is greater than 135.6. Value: 648.0 N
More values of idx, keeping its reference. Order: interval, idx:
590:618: 604.0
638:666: 660.0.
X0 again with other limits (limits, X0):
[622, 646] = 624.0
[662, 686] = 668.0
